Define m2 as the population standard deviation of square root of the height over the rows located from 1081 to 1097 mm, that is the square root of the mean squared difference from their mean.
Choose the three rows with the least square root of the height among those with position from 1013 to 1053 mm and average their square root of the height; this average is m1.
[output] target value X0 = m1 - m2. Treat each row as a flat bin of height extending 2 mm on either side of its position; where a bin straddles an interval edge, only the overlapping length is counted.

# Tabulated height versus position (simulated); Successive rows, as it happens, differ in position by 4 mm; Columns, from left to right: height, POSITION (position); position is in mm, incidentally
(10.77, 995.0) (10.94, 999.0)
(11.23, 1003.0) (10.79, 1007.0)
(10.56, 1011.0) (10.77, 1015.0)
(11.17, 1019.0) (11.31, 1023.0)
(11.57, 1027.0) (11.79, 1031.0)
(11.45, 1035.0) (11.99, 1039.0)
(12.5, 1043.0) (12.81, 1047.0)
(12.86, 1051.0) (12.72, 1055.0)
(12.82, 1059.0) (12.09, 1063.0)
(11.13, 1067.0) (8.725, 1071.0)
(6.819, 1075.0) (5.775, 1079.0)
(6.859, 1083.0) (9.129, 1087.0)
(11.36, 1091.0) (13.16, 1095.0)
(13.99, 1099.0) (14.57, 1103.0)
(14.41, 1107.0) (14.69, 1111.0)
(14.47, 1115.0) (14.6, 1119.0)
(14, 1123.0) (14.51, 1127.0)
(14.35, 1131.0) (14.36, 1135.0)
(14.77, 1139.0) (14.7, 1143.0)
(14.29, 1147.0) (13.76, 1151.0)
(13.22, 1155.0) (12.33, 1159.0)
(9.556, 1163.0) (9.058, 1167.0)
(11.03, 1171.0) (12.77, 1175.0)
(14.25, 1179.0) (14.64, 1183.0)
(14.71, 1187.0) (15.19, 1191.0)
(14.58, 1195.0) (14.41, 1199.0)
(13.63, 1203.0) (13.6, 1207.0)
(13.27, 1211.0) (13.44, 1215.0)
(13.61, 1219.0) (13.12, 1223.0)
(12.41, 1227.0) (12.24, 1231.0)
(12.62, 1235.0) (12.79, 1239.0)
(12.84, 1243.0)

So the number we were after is 2.95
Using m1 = 3.33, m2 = 0.379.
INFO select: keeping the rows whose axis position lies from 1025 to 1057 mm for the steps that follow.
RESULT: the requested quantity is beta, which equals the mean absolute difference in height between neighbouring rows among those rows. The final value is 0.30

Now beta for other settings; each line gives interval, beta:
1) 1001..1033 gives 0.27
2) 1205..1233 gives 0.34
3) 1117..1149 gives 0.31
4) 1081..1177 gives 0.85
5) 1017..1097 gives 0.90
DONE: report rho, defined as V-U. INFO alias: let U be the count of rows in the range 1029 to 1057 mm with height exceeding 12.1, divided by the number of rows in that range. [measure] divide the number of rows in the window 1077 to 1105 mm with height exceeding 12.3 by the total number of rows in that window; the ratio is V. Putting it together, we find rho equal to -0.1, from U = 0.6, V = 0.4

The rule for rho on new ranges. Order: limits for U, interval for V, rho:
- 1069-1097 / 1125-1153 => 0.9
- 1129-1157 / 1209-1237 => -0.1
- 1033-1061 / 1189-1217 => 0.3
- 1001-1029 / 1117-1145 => 1.0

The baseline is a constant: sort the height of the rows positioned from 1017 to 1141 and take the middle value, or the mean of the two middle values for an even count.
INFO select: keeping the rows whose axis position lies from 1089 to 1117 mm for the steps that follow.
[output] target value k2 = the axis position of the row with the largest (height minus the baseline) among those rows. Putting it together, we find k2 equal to 1111.0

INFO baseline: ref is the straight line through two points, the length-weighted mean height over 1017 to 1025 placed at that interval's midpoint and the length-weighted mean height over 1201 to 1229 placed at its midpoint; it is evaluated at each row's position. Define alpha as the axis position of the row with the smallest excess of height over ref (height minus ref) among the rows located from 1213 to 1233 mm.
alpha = 1231.0 mm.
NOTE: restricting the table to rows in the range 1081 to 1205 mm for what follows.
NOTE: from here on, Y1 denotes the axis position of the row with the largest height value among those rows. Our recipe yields 1191.0 mm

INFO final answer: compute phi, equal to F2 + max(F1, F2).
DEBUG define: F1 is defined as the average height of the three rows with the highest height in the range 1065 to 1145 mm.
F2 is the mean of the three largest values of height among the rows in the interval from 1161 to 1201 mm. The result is 29.7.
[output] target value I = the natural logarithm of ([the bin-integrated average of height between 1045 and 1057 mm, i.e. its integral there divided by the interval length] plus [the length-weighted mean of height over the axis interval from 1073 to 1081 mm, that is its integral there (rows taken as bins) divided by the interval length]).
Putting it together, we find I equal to 2.95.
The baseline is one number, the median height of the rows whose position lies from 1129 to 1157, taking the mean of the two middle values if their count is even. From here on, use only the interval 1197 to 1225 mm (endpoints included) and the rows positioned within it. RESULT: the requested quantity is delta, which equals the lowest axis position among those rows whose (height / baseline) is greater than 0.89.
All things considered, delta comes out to 1199.0 mm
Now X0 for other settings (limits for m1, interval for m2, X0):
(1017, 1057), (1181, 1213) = 3.28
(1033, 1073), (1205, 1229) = 3.17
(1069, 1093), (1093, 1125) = 2.48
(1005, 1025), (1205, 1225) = 3.25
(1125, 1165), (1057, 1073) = 3.18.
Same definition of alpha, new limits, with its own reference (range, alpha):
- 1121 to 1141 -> 1123.0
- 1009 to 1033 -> 1011.0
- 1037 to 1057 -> 1039.0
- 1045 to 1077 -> 1075.0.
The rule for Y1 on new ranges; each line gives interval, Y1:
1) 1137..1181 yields 1139.0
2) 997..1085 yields 1051.0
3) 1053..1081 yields 1059.0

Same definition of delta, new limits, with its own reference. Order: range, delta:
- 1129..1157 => 1131.0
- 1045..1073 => 1047.0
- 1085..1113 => 1095.0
